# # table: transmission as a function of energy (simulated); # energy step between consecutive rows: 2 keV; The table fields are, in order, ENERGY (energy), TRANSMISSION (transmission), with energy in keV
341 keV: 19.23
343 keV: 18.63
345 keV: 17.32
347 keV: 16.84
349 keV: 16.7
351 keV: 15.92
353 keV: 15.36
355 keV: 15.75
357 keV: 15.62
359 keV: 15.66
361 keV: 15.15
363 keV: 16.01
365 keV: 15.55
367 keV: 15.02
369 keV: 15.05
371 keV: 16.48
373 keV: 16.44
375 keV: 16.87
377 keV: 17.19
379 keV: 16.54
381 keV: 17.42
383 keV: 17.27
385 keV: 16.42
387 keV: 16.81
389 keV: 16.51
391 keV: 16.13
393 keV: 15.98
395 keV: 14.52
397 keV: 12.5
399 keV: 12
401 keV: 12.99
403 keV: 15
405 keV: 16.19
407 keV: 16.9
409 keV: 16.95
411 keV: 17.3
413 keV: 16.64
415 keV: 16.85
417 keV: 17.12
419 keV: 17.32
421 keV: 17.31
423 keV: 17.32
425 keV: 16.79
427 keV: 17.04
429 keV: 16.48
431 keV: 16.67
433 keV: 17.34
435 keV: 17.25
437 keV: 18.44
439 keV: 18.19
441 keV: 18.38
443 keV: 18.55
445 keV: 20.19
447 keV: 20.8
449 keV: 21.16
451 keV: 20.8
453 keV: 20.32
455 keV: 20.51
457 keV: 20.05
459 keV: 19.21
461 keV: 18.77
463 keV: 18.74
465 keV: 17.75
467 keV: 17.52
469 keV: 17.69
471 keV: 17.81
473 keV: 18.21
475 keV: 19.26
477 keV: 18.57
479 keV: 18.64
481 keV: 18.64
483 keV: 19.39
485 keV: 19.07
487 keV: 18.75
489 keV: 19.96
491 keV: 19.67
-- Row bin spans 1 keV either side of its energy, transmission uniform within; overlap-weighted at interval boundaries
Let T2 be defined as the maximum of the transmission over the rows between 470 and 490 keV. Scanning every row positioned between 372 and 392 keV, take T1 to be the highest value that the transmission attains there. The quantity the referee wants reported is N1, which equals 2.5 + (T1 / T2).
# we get 3.37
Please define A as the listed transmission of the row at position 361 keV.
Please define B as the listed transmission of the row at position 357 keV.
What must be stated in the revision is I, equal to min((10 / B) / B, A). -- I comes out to 0.041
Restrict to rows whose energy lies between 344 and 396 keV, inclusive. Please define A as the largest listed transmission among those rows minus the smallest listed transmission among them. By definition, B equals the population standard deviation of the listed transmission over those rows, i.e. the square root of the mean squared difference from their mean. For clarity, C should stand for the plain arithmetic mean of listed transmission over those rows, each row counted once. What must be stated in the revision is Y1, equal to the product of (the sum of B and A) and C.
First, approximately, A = 2.9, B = 0.77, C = 16.2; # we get 59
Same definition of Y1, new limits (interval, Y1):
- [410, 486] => 110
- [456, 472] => 62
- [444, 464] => 65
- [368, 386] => 51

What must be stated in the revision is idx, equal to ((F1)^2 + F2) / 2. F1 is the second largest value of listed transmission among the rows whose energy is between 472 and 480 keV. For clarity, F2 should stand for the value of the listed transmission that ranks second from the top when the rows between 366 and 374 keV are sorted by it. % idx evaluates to 182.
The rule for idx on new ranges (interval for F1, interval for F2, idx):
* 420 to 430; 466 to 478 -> 159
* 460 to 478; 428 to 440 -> 185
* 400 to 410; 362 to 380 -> 151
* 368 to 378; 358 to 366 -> 150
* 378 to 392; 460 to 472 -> 158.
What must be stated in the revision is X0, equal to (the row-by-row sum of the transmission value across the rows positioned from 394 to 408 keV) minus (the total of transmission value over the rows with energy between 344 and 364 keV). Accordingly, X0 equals -60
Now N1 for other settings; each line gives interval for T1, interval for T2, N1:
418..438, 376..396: 3.56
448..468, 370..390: 3.71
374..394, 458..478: 3.40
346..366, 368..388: 3.47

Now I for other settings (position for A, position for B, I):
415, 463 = 0.028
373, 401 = 0.059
